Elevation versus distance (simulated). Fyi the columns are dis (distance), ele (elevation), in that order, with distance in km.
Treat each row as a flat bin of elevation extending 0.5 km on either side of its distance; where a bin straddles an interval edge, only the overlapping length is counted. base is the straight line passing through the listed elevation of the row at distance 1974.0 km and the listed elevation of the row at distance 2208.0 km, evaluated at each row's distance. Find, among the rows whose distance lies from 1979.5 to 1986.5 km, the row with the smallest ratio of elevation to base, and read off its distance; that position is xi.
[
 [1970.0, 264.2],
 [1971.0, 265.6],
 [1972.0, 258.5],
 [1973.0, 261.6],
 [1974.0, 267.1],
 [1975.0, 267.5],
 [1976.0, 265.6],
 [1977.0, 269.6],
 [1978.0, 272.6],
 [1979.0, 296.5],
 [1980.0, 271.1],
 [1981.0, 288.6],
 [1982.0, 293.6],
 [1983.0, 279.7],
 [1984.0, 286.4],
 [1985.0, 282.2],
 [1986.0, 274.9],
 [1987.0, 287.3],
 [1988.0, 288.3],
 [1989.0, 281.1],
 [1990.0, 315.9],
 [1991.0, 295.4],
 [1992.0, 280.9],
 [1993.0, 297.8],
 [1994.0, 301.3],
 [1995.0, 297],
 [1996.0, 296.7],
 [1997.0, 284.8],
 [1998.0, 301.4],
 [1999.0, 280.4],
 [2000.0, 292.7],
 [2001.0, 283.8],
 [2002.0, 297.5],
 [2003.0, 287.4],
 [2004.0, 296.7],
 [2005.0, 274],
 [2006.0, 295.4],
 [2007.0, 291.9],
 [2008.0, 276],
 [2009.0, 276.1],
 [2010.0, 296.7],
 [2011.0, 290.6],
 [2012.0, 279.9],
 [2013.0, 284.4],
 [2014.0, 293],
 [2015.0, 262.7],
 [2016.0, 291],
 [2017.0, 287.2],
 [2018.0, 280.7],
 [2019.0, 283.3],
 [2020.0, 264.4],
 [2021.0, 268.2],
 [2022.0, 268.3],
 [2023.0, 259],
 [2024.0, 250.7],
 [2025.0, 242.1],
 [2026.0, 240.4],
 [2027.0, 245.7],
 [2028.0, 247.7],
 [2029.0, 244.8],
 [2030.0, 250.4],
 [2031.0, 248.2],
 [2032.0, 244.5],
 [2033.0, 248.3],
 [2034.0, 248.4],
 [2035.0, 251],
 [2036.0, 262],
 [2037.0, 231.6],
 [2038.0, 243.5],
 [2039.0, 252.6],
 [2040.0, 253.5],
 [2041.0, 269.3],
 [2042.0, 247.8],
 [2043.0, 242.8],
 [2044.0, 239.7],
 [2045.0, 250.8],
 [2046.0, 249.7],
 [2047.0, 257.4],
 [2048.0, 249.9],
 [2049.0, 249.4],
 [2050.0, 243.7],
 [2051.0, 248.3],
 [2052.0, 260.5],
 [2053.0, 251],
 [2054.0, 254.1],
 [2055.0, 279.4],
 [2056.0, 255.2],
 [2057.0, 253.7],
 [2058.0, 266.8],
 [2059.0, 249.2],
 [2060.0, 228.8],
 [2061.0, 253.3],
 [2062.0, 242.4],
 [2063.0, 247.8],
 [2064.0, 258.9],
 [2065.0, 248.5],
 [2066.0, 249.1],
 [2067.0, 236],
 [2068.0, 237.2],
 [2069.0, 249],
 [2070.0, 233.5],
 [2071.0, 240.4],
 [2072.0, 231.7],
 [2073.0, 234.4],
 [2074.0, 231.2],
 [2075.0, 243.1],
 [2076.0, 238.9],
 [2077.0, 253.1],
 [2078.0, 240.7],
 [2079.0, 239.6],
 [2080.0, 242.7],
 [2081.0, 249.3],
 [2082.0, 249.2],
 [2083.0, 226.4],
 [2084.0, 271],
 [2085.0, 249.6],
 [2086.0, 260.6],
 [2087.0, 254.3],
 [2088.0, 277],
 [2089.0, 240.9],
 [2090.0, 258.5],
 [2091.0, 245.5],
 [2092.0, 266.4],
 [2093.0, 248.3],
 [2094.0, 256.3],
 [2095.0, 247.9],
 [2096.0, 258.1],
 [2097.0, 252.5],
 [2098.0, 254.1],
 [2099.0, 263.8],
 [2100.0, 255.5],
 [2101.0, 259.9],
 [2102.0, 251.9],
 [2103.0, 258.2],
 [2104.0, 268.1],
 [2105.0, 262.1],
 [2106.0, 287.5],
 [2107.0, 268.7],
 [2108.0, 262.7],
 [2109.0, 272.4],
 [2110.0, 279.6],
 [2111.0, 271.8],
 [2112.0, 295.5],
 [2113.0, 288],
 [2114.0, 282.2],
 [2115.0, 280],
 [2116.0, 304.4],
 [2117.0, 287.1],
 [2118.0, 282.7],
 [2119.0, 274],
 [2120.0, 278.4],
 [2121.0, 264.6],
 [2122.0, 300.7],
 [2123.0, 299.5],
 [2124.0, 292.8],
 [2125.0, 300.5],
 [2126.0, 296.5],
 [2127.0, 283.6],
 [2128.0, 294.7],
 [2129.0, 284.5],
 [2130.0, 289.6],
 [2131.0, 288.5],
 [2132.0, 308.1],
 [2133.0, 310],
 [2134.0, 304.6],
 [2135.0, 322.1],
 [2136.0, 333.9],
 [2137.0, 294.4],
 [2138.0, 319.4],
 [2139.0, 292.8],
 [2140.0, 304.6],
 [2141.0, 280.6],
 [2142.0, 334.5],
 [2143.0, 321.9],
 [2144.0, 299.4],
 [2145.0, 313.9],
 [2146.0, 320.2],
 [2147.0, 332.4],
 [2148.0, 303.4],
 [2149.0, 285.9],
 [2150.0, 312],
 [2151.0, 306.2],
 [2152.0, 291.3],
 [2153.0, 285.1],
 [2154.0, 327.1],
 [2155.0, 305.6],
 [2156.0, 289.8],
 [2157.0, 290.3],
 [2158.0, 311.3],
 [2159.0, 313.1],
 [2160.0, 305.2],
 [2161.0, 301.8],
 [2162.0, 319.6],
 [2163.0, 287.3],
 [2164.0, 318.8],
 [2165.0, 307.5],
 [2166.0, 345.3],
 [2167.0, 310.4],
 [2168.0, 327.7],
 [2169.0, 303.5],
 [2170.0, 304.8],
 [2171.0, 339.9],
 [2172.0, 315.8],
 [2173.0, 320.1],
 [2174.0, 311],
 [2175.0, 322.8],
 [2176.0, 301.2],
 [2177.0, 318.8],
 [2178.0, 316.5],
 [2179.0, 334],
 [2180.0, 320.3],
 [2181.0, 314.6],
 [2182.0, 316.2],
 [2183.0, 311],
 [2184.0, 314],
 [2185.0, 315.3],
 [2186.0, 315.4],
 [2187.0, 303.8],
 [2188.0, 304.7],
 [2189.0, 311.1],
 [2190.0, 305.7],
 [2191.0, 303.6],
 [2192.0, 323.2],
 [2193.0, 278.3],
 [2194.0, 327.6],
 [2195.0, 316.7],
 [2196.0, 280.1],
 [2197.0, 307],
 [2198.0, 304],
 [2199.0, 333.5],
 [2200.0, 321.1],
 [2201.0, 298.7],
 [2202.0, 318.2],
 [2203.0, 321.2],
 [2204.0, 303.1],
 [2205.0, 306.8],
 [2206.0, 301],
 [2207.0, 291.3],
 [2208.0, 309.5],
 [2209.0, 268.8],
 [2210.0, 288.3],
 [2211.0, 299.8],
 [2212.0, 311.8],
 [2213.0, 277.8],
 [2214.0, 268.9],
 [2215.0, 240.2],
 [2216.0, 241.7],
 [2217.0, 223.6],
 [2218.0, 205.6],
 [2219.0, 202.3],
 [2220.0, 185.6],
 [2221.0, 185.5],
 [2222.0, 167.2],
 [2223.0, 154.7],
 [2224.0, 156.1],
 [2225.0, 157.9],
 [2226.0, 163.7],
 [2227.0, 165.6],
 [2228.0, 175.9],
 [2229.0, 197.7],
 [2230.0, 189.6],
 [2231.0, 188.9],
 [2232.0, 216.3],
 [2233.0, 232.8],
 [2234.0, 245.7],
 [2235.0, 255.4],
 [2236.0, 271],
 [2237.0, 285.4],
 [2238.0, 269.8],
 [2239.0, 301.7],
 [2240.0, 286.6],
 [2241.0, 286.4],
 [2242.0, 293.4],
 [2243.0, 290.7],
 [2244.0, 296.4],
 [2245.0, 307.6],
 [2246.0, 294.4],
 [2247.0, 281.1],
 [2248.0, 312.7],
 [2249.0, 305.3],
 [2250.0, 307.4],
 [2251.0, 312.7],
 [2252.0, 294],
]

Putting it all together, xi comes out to 1980.0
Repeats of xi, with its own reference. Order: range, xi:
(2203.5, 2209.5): 2209.0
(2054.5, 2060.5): 2060.0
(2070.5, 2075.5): 2074.0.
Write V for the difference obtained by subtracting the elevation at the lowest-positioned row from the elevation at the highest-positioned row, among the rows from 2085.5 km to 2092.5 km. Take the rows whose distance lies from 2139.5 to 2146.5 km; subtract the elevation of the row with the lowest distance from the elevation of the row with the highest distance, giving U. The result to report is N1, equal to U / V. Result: 3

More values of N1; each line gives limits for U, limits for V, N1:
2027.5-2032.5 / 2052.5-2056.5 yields -1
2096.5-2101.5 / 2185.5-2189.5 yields -2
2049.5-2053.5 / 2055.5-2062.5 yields -1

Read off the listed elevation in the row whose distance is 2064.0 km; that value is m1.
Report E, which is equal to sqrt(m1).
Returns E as 16.1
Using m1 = 258.9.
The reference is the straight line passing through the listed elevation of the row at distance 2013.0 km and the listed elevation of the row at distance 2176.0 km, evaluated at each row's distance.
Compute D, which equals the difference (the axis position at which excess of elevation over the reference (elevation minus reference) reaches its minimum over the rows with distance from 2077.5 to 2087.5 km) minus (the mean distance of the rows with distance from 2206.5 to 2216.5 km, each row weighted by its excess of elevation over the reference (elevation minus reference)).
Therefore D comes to -130.4 km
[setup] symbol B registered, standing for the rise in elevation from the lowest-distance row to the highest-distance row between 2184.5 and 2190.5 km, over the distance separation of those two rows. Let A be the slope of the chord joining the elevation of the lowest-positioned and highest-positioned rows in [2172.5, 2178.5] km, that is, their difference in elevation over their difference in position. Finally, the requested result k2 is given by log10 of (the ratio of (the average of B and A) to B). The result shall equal -0.2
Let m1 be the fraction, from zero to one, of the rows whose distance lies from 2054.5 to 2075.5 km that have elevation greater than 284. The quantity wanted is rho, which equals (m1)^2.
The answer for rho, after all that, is 0.0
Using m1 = 0.0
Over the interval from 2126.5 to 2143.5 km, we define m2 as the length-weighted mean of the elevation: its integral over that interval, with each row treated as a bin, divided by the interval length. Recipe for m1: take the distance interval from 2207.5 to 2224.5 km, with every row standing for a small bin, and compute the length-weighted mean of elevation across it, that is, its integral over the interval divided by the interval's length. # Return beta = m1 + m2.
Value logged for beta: 539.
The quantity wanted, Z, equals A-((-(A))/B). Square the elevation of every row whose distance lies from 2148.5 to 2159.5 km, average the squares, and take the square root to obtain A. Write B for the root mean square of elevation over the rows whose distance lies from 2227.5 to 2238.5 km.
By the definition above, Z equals 303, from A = 301.9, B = 233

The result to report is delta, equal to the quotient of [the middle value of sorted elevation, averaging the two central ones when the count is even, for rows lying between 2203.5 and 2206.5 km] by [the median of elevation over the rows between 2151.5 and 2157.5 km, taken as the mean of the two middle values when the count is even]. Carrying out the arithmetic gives 1.04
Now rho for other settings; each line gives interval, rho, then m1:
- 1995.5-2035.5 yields 0.1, 0.4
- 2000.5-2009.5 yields 0.3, 0.6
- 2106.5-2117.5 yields 0.1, 0.4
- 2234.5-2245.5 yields 0.5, 0.7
